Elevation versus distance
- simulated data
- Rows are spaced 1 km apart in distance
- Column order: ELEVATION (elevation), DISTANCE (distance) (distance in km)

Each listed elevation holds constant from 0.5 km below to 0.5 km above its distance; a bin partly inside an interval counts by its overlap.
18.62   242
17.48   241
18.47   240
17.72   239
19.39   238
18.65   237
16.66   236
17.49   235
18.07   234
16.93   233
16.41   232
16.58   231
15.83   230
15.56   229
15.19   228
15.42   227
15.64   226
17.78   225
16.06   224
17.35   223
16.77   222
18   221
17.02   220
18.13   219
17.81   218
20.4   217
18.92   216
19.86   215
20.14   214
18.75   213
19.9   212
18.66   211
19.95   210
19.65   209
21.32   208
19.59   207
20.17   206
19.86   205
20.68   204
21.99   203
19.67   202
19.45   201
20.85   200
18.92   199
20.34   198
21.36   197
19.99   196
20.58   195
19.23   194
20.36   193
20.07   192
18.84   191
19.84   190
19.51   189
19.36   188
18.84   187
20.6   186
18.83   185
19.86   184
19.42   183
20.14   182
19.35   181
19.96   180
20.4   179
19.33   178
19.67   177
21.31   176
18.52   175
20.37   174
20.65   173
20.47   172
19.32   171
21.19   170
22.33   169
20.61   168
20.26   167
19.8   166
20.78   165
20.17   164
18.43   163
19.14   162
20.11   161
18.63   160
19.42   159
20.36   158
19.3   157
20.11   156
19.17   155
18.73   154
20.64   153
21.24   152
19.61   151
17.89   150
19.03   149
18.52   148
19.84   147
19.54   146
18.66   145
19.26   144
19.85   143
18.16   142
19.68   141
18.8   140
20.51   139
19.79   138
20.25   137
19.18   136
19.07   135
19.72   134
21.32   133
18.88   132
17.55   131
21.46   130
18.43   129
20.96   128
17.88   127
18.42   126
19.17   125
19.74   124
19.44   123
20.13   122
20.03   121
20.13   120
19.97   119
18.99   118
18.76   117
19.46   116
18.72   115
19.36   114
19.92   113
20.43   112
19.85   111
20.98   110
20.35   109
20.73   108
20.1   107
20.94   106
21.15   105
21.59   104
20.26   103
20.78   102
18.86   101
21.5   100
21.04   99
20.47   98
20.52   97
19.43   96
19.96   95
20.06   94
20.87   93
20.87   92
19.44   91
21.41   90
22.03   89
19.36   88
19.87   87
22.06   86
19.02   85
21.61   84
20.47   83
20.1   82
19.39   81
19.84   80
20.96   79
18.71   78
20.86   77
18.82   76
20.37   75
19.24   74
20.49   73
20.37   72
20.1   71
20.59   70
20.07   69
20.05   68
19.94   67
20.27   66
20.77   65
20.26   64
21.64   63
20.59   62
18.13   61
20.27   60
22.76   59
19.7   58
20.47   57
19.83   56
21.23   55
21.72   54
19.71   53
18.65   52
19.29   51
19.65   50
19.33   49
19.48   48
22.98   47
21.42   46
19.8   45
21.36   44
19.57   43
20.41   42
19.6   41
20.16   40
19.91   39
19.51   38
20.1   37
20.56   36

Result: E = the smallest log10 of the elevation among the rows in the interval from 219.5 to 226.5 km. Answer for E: 1.194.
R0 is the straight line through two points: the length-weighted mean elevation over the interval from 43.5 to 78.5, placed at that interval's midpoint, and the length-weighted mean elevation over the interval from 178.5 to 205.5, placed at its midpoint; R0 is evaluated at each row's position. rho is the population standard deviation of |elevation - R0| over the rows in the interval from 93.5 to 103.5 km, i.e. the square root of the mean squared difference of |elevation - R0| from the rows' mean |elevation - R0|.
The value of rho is 0.44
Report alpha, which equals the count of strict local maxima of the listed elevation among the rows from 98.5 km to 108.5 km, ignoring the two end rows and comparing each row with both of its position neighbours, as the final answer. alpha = 3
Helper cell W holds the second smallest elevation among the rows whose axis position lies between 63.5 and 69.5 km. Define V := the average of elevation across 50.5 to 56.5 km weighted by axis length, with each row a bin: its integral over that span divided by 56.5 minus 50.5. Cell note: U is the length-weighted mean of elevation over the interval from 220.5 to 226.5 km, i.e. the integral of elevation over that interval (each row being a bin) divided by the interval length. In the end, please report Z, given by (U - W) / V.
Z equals -0.16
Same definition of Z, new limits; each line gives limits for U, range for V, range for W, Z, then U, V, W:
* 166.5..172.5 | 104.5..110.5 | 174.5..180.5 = 0.07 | 20.7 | 20.7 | 19.33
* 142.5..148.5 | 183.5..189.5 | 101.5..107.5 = -0.05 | 19.3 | 19.5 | 20.26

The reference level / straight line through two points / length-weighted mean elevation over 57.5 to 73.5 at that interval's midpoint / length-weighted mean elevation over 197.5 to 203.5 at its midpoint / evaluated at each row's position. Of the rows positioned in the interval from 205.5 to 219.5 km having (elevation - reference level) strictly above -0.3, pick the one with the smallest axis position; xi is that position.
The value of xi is 206 km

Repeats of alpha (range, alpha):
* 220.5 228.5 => 2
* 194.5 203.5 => 2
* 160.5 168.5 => 1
